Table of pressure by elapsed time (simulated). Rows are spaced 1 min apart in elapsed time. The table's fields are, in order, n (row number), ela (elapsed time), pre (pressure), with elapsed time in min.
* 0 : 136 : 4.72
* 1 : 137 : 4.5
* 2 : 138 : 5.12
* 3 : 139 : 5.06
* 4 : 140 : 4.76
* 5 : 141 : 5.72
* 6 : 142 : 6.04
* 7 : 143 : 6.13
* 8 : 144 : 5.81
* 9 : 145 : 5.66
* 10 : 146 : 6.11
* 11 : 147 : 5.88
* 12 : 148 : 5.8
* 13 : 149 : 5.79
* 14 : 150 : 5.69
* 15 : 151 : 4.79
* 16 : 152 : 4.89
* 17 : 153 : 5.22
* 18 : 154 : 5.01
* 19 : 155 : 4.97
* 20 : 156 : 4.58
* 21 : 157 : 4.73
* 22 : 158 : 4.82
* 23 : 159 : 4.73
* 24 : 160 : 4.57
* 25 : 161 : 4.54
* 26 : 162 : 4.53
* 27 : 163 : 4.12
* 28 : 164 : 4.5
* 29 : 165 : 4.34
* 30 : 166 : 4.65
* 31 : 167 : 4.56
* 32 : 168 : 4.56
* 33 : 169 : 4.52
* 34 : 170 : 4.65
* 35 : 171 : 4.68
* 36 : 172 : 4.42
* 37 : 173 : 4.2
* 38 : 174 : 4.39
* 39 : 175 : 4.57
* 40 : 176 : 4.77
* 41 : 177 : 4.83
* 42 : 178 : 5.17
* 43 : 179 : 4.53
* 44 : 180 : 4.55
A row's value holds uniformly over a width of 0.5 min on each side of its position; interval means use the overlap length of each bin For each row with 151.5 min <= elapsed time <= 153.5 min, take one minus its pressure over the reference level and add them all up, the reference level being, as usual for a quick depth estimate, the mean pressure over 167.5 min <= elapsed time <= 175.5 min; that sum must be -0.25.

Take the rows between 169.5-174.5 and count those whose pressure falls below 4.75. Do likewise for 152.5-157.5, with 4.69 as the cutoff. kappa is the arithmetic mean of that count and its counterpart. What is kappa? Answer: 3.0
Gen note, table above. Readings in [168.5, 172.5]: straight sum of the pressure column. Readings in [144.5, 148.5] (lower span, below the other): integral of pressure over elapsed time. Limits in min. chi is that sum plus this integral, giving 41.7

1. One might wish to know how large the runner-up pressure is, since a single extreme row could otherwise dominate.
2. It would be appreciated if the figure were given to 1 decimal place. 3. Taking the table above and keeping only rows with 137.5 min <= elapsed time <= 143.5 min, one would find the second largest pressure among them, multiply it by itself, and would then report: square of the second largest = 36.5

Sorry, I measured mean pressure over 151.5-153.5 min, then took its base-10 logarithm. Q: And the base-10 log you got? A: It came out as 0.704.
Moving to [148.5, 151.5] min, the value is 0.734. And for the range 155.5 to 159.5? 0.673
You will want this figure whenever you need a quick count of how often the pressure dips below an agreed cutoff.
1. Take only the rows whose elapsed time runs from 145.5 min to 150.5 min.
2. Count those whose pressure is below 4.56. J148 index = 0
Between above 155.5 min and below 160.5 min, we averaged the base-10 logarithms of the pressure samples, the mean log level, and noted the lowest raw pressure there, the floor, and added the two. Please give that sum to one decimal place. 5.2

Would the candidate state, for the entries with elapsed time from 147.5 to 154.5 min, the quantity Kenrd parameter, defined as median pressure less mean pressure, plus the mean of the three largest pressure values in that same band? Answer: 5.67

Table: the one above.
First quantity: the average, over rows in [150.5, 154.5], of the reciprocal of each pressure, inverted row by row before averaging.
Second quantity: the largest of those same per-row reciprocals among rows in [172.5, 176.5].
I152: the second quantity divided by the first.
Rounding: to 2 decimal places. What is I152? 1.18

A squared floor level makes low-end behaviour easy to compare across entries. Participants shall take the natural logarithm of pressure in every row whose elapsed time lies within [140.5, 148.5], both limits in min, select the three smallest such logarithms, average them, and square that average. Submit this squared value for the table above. 3.05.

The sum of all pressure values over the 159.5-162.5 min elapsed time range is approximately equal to 13.6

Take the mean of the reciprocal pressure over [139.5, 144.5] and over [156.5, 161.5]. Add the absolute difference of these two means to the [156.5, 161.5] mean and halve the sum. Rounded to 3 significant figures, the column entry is 0.125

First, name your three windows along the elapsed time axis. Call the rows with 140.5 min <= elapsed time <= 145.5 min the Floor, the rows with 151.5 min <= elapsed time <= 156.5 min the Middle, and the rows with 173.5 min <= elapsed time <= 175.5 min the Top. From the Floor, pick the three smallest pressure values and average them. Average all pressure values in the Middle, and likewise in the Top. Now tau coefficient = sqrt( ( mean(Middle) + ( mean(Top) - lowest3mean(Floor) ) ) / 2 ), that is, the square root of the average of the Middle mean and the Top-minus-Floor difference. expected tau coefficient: 1.36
